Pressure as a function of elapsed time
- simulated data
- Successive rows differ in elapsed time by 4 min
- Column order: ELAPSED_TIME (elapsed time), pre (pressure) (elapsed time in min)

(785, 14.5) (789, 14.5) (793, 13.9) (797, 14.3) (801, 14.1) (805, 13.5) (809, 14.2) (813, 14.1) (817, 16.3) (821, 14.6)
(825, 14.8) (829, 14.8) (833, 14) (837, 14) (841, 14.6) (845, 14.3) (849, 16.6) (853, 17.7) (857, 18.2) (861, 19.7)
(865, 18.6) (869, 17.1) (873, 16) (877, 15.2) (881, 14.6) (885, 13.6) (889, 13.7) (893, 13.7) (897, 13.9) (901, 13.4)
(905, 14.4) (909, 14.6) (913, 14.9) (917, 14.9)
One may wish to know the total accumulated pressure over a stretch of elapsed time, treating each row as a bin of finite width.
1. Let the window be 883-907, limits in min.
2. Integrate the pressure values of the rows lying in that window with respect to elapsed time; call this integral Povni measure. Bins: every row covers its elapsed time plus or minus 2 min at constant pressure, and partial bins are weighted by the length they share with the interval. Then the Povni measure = 331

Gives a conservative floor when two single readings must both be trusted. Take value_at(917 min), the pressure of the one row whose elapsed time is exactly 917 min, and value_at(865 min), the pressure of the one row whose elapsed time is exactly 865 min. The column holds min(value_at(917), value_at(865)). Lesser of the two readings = 14.9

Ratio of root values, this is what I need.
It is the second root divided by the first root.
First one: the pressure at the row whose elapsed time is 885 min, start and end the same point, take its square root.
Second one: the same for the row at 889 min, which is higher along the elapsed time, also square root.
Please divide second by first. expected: 1.00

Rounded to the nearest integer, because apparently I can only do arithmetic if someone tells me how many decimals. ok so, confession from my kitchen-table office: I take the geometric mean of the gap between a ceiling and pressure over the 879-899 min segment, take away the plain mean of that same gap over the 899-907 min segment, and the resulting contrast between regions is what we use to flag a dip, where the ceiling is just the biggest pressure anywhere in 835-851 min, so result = 0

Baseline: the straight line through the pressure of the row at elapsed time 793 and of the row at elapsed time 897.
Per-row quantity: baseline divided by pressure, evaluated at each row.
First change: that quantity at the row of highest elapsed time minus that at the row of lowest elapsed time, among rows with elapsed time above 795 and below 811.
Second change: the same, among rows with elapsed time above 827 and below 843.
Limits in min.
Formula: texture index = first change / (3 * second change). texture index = 0.18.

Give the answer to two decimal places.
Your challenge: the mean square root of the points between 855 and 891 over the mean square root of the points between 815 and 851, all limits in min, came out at 1.04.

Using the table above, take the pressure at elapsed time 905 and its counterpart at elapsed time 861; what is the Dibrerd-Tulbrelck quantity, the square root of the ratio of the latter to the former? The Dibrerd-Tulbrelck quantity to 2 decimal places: 1.17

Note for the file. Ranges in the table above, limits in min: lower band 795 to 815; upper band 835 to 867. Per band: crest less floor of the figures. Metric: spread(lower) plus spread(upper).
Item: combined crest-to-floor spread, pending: 6.5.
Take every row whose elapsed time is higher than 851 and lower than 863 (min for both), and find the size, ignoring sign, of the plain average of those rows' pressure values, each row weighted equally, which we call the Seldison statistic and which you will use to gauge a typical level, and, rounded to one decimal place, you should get 18.5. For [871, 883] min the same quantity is 15.3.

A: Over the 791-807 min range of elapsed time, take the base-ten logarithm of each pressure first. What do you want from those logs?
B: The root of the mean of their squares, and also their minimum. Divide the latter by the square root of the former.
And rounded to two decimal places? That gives 1.06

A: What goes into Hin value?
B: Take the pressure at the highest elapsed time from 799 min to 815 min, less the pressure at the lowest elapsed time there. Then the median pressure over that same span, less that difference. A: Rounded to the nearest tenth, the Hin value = 14.1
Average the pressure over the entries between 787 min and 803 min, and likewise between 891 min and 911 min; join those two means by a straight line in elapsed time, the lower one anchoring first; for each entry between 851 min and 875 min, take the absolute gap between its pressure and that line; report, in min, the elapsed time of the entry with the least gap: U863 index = 873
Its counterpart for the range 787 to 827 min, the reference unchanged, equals 809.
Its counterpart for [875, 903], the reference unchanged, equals 897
